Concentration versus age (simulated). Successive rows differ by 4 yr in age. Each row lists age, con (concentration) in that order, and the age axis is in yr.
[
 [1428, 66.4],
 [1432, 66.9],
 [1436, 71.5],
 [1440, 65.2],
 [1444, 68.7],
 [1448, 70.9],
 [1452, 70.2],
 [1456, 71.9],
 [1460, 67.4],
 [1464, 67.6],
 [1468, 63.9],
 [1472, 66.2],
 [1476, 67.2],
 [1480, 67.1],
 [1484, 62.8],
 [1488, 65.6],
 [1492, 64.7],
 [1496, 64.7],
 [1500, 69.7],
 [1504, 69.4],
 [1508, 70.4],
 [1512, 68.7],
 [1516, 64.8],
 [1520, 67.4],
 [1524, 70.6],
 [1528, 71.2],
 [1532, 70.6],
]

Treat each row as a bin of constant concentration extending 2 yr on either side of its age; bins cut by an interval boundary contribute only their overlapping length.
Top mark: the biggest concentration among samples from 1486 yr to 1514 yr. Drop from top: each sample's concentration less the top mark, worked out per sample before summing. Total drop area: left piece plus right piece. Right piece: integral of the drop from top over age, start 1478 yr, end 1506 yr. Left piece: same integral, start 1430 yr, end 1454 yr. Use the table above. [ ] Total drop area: -151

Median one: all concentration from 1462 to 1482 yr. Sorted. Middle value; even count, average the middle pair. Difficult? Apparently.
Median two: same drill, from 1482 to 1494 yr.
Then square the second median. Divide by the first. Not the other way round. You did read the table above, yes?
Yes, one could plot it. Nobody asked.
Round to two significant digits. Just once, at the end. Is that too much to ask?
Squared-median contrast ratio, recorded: 62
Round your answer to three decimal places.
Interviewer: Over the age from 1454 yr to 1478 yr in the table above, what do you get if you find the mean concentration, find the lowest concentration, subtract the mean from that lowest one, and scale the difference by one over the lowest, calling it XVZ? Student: -0.054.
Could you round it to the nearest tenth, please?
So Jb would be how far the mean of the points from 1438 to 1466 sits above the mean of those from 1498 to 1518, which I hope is 0.2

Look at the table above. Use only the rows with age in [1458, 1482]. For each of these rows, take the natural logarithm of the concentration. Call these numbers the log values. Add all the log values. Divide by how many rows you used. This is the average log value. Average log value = 4.20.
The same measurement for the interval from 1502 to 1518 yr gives 4.22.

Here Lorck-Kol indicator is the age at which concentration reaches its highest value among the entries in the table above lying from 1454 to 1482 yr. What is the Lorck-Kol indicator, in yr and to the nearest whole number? 1456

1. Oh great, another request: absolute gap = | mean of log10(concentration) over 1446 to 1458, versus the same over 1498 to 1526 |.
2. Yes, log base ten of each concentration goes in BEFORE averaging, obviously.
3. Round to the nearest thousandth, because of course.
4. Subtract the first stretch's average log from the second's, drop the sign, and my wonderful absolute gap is 0.014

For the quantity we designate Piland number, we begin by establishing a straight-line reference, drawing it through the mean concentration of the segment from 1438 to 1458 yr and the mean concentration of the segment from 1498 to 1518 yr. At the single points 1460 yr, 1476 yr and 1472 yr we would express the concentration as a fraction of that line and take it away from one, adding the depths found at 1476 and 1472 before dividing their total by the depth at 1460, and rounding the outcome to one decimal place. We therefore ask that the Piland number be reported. 2.6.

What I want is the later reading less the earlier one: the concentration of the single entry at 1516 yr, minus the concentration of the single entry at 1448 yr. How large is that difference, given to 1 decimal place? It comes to -6.1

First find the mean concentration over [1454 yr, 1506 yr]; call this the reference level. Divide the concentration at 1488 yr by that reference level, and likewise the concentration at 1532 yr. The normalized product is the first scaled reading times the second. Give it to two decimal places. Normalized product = 1.04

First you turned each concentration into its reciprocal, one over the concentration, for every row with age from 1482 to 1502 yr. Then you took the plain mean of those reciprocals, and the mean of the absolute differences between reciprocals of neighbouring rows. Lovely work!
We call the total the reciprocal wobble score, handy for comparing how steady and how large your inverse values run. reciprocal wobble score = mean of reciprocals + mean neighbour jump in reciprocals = 0.0158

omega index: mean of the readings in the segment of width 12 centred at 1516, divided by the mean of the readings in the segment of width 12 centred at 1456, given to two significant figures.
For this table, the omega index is 0.96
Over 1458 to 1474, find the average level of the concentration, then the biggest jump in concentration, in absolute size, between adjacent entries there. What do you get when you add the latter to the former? 70.0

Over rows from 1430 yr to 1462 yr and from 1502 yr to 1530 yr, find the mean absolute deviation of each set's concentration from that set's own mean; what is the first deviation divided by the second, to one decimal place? 1.2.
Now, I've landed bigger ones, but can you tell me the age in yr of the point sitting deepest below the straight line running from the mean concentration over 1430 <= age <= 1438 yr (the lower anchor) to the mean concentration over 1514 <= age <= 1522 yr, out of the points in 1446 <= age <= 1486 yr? 1484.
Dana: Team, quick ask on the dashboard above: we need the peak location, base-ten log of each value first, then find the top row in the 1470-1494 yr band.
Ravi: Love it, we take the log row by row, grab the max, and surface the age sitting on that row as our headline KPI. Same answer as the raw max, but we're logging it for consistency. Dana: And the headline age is 1476 yr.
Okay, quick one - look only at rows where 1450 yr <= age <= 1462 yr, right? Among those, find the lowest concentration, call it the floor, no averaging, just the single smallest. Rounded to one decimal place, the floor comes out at 67.4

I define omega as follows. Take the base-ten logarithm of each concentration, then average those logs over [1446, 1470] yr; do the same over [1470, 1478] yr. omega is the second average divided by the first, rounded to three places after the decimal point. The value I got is 0.993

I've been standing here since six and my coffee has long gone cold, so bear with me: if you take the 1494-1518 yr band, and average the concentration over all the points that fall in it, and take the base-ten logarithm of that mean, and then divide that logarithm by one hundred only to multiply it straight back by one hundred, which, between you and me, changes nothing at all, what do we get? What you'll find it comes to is 1.83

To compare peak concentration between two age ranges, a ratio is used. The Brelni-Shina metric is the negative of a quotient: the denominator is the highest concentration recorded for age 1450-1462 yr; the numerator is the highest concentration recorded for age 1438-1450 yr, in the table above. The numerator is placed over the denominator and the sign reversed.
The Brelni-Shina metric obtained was -0.99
